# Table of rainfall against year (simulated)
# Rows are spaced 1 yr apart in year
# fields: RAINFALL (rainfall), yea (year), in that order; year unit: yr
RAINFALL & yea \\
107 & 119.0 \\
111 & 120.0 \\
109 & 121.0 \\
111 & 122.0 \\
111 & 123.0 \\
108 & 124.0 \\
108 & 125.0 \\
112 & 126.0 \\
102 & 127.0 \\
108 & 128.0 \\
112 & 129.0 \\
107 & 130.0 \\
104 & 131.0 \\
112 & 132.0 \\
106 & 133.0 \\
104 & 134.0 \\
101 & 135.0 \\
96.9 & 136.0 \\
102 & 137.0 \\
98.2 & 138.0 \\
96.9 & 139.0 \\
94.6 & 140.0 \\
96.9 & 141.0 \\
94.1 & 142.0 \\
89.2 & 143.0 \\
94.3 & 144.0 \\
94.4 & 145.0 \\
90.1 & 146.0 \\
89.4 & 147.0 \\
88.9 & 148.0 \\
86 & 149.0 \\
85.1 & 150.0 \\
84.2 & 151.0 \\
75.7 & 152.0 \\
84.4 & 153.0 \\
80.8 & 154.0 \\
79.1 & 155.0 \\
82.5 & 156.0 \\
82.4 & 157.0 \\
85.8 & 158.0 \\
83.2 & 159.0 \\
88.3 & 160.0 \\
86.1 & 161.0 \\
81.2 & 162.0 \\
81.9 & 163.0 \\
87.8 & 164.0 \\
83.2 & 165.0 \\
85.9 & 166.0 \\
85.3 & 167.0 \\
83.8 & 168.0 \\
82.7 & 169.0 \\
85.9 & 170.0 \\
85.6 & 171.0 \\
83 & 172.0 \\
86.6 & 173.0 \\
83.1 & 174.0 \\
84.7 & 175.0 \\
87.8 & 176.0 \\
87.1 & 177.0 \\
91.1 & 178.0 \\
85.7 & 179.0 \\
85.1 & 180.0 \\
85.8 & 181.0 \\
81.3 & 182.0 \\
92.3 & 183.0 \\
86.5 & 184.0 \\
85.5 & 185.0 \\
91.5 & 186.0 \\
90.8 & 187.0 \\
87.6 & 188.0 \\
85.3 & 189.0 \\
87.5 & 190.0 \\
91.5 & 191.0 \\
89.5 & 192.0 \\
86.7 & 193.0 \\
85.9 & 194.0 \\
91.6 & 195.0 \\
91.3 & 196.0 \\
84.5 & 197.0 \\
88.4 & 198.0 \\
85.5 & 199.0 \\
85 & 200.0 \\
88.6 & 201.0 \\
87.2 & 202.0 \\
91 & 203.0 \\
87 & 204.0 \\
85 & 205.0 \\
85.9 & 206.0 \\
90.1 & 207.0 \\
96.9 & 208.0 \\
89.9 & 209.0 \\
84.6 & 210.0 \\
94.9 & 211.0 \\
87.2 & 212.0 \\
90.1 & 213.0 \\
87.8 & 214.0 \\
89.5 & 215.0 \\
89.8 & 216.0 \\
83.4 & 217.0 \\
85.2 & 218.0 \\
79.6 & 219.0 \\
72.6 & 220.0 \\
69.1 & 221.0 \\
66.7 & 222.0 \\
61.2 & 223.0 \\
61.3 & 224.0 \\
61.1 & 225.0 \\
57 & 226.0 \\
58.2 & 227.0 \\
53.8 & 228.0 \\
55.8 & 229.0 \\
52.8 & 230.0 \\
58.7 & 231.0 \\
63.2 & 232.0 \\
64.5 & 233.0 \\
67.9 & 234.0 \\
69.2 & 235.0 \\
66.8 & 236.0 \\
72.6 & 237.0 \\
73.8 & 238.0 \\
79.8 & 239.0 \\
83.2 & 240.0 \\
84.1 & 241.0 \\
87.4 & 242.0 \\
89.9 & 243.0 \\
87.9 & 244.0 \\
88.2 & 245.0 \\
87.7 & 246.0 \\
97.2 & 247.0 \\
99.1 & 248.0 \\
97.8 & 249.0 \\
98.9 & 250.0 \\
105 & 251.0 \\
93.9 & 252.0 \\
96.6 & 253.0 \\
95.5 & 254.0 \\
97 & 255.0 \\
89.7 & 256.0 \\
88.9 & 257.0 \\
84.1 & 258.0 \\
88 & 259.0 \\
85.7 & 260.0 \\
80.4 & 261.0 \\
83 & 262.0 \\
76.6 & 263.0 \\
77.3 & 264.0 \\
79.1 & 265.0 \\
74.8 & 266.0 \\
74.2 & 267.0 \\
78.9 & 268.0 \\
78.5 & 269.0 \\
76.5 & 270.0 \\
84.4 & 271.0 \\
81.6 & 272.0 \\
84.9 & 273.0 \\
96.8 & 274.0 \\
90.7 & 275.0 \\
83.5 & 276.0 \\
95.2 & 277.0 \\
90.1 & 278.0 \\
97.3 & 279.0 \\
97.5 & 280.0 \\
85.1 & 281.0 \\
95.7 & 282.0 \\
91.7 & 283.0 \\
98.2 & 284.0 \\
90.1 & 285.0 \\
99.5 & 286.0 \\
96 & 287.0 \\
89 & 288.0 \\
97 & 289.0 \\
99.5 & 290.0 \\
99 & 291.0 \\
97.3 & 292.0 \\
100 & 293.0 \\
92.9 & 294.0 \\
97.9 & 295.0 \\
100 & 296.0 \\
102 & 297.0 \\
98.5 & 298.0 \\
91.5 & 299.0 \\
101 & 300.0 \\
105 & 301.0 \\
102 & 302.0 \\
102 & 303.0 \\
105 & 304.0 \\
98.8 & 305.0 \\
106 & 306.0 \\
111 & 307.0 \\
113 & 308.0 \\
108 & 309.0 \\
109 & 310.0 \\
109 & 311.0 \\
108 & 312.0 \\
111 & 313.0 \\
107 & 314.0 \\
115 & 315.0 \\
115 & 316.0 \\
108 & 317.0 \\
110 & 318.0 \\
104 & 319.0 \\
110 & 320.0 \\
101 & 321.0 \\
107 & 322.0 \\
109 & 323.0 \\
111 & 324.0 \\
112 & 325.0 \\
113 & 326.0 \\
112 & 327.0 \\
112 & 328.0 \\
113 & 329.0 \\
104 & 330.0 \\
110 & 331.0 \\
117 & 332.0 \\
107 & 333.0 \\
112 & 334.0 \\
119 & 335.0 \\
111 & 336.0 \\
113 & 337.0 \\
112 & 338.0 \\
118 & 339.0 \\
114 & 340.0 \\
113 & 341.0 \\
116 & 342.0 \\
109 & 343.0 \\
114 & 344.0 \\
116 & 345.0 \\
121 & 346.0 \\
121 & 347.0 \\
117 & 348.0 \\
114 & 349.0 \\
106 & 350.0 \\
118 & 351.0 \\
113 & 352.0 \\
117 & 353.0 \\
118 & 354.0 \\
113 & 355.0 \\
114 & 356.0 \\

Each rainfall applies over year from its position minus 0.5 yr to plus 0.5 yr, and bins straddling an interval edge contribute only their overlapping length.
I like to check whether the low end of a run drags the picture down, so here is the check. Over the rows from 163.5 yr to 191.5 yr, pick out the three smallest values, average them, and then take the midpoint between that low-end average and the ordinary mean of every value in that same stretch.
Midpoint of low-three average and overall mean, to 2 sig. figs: 84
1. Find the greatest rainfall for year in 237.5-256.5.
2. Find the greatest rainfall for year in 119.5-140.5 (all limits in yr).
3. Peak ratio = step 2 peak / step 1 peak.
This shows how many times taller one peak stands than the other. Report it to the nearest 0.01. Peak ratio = 1.07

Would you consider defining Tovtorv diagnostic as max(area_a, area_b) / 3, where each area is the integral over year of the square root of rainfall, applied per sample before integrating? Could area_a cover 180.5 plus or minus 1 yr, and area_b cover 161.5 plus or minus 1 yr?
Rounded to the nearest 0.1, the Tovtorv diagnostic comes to 6.2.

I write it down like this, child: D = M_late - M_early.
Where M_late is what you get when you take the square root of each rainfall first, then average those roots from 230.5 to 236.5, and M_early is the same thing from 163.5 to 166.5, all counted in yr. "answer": -1.2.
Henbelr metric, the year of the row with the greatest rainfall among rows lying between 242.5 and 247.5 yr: 247.0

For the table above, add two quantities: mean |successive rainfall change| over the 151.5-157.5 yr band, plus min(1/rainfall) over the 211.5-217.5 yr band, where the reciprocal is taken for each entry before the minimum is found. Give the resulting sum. 3.5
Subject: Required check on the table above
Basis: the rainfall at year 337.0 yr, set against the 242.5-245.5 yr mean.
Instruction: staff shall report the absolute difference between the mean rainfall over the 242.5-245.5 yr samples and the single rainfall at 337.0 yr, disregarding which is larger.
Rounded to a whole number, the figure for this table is 24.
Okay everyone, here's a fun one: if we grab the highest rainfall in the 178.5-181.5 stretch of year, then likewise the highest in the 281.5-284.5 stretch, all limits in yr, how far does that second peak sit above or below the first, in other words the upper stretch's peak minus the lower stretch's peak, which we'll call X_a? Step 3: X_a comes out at 12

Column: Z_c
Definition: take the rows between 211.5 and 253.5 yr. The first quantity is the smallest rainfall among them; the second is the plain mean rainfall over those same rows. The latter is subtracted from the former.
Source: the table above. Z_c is -25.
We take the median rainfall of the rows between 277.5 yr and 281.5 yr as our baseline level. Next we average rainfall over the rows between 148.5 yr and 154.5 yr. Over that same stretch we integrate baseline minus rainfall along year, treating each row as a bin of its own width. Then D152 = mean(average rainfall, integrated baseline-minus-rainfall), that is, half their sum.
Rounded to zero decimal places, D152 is 74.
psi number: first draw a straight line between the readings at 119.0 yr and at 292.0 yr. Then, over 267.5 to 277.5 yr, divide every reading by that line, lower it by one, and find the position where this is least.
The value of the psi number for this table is 270.0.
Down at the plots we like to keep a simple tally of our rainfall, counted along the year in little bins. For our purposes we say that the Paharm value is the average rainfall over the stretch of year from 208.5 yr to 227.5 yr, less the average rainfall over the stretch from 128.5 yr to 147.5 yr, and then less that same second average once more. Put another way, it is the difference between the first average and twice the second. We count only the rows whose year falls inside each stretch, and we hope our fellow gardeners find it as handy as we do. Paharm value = -121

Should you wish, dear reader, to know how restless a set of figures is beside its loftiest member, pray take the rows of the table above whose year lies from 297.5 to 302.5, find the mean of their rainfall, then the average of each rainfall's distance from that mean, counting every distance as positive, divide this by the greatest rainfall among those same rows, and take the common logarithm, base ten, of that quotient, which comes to -1.46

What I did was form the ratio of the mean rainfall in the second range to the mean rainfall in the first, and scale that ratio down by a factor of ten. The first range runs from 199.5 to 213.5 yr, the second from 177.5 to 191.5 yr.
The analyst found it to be 0.099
